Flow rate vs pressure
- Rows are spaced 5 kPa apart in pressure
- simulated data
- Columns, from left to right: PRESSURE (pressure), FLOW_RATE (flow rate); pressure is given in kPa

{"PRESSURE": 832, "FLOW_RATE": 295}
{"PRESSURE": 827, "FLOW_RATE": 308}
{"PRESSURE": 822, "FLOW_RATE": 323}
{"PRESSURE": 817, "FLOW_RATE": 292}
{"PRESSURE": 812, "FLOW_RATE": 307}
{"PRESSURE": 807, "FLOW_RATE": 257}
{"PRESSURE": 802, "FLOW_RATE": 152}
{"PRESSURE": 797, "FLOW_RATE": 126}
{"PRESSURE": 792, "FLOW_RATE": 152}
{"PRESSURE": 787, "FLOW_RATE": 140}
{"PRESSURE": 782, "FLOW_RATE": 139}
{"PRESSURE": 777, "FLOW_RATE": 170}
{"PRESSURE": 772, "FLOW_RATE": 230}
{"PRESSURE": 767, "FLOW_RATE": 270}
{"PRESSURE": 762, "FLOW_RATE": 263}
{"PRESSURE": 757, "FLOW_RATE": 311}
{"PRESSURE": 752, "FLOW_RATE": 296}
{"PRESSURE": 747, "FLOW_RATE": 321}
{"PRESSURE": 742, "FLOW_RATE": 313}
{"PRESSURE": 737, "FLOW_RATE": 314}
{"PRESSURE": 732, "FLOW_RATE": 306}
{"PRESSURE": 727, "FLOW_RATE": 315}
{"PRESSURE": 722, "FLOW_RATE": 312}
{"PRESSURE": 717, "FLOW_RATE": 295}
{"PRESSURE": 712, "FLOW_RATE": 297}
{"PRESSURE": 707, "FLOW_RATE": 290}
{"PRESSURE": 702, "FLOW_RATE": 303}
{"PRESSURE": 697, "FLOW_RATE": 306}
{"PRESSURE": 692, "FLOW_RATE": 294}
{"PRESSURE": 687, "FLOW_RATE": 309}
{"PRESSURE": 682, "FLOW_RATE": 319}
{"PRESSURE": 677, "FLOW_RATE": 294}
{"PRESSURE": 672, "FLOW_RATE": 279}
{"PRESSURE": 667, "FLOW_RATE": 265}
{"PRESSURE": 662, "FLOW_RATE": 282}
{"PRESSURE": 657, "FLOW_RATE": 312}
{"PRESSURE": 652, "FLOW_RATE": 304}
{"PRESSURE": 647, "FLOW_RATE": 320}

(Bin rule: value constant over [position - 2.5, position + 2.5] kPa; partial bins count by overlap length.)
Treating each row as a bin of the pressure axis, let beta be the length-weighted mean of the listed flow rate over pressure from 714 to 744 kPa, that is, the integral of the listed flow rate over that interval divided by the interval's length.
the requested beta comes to 309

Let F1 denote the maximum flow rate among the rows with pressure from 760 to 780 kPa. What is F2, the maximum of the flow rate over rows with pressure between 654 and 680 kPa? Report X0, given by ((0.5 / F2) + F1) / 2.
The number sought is 135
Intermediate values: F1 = 270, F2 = 312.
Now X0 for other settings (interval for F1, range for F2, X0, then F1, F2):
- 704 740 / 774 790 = 158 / 315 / 170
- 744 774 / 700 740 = 161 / 321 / 315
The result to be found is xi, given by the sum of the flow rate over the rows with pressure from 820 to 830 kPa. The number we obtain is 631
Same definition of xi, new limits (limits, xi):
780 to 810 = 966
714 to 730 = 922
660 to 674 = 826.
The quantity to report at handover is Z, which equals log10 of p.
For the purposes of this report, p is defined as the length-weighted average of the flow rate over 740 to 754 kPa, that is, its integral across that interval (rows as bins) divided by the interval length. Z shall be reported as 2.49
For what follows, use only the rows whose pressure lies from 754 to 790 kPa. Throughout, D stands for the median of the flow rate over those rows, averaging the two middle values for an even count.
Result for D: 230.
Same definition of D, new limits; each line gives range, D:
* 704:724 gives 296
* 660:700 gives 294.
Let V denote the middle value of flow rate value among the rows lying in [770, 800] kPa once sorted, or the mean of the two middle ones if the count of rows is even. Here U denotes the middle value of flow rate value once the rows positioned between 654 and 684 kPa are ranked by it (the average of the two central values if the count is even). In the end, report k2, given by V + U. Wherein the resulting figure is 434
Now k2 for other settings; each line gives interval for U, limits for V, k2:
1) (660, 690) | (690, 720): 584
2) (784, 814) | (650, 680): 440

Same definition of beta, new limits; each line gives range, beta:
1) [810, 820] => 300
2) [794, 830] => 251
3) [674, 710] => 302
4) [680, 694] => 307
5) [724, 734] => 311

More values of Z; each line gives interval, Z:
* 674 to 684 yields 2.48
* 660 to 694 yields 2.47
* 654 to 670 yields 2.46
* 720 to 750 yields 2.50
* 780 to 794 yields 2.16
